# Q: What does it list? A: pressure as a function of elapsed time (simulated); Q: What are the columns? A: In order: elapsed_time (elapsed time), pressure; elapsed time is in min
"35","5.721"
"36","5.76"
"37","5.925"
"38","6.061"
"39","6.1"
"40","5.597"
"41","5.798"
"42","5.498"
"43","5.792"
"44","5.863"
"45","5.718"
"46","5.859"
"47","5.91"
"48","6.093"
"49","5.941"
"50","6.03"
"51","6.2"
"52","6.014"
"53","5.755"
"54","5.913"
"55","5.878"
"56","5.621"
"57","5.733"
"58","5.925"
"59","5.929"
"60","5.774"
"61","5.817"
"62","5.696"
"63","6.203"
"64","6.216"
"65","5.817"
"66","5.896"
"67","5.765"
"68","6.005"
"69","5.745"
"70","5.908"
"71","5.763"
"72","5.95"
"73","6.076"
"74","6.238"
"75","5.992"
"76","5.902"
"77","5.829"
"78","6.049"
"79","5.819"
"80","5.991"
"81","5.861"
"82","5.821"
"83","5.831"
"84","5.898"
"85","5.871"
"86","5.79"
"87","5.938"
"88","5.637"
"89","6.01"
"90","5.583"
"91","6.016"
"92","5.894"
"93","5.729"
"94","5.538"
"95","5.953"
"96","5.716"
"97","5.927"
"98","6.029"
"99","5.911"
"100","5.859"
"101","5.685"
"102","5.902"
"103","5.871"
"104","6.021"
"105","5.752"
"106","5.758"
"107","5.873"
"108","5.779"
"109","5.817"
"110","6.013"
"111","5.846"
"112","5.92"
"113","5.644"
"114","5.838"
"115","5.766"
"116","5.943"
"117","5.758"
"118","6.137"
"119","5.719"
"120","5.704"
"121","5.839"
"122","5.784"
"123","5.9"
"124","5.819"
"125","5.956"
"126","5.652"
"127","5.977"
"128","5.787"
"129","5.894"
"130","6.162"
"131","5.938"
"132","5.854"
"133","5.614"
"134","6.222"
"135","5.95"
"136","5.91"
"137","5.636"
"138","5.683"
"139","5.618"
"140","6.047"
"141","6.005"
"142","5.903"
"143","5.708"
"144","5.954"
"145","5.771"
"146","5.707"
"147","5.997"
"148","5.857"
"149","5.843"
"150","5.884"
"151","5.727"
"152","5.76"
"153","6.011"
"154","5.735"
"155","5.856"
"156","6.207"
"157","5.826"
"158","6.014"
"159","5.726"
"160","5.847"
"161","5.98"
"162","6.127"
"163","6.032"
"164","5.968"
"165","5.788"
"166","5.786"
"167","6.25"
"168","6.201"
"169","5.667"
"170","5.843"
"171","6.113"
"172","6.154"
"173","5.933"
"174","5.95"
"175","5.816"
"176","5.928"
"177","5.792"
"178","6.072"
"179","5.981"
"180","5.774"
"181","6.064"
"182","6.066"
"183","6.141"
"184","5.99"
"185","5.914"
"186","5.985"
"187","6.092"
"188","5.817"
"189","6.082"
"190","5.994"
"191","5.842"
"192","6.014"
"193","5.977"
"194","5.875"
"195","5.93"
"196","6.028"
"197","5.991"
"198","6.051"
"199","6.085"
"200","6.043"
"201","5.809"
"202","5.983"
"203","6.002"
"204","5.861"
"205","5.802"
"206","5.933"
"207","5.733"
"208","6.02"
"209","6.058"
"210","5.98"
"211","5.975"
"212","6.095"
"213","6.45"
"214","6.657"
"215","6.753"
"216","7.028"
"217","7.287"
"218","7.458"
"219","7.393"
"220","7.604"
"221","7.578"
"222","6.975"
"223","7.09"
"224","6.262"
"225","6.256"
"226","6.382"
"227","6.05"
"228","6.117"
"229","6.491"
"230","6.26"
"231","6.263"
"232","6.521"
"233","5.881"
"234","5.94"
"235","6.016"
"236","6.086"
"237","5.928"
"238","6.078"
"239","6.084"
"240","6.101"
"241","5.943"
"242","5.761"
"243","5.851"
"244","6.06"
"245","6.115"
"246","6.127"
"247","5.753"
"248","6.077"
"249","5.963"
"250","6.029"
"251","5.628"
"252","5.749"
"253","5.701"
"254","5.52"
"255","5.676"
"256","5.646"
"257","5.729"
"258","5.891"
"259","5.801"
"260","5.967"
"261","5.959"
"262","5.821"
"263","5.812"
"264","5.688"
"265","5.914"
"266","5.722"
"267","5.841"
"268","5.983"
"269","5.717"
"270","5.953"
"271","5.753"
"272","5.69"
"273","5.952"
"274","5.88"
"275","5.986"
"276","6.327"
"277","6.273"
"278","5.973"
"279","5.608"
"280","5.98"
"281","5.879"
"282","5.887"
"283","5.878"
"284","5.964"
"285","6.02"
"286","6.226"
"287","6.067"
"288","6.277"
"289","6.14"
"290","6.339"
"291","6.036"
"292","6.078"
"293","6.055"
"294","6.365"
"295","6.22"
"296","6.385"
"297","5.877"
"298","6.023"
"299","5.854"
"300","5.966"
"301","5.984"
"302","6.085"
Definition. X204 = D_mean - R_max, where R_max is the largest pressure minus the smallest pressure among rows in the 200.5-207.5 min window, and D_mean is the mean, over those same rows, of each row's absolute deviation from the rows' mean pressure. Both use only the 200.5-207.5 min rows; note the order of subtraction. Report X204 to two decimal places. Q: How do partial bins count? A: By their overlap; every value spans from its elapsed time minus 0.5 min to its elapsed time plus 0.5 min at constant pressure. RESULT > -0.19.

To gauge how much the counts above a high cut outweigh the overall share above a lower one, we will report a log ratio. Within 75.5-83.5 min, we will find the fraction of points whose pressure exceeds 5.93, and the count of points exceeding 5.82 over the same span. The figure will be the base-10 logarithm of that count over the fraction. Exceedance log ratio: 1.45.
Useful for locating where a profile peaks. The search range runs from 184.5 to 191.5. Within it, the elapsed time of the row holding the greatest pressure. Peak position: 187 min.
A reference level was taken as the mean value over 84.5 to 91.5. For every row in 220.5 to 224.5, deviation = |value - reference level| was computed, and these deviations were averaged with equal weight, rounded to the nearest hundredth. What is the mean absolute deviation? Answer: 1.14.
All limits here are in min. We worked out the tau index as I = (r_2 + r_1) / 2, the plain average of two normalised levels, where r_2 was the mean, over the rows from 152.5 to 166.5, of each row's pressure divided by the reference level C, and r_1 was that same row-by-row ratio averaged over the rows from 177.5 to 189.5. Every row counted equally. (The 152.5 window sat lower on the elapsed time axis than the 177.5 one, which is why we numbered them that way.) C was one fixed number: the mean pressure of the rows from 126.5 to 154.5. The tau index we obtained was 1.02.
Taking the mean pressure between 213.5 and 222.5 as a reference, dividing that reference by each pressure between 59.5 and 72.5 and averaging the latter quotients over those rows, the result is 1.22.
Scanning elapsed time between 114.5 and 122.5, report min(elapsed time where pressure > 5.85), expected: 116 min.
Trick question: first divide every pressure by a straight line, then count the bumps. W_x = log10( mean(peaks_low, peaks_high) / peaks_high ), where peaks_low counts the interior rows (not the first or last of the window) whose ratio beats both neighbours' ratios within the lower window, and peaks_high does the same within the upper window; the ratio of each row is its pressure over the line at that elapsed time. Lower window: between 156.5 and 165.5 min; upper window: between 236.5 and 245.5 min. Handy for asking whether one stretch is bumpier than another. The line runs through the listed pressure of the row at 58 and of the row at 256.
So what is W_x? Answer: 0.176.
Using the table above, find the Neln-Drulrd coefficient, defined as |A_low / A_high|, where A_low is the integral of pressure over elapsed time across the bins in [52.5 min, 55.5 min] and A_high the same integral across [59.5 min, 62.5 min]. 1.01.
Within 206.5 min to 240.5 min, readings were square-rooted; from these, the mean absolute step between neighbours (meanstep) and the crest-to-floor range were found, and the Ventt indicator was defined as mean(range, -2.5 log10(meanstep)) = 1.96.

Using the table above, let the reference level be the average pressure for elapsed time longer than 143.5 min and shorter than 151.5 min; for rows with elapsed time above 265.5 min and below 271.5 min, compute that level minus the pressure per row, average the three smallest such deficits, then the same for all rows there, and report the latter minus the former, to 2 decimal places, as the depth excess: 0.10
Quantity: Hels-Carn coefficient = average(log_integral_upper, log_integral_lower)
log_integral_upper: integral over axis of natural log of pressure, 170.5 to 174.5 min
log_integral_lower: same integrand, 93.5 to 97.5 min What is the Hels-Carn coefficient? 7.10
